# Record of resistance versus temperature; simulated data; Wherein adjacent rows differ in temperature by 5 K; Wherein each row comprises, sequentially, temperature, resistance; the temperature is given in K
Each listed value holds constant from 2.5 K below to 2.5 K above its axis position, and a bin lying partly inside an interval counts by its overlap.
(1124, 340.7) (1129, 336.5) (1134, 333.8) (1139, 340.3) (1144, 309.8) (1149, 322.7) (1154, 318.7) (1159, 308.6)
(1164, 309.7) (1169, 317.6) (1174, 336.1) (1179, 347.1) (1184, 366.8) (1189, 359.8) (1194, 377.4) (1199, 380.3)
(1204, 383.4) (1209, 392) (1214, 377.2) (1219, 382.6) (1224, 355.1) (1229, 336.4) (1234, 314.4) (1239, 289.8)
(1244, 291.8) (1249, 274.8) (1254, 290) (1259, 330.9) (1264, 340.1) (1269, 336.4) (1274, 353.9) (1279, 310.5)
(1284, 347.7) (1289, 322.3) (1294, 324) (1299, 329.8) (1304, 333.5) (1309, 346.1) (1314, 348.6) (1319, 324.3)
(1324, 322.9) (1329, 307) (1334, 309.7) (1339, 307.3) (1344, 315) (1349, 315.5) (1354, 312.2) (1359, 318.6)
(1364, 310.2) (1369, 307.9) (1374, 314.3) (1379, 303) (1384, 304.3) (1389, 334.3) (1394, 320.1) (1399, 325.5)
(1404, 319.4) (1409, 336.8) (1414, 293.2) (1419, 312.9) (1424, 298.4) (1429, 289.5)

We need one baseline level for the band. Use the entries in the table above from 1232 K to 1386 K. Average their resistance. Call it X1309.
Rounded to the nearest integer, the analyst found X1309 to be 318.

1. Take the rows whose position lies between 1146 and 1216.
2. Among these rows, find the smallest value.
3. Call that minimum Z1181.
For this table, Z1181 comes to 308.6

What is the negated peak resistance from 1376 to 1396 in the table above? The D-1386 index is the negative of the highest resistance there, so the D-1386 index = -334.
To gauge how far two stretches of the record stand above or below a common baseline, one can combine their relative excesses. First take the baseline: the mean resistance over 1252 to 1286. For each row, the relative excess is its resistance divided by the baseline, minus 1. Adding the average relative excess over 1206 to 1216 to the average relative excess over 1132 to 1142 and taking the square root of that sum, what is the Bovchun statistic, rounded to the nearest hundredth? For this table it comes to 0.43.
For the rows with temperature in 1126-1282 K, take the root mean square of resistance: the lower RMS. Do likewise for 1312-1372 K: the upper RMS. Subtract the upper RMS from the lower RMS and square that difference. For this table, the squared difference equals 436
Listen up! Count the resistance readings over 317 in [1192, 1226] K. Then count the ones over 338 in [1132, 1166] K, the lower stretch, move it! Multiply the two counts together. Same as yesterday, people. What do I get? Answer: 7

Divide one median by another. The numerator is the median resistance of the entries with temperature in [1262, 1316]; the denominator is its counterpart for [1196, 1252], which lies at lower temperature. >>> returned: 0.947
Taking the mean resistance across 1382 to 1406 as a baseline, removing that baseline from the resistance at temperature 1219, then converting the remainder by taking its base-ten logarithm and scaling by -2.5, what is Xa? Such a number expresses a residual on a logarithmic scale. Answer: -4.5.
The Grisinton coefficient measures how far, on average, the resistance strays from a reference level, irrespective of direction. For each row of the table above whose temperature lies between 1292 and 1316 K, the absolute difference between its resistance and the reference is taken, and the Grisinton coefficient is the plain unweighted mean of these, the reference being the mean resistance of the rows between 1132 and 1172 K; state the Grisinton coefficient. 16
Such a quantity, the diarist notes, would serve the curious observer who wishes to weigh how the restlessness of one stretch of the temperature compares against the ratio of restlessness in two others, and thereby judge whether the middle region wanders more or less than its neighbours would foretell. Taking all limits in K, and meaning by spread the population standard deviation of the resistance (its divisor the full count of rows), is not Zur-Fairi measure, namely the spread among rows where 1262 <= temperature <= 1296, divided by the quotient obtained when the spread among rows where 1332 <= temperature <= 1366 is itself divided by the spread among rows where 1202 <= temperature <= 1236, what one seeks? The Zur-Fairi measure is 104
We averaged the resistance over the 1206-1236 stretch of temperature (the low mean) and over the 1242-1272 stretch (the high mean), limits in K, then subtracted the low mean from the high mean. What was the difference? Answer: -49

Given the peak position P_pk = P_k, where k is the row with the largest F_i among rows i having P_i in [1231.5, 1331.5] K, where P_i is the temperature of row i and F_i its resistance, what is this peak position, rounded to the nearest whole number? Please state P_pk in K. 1274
